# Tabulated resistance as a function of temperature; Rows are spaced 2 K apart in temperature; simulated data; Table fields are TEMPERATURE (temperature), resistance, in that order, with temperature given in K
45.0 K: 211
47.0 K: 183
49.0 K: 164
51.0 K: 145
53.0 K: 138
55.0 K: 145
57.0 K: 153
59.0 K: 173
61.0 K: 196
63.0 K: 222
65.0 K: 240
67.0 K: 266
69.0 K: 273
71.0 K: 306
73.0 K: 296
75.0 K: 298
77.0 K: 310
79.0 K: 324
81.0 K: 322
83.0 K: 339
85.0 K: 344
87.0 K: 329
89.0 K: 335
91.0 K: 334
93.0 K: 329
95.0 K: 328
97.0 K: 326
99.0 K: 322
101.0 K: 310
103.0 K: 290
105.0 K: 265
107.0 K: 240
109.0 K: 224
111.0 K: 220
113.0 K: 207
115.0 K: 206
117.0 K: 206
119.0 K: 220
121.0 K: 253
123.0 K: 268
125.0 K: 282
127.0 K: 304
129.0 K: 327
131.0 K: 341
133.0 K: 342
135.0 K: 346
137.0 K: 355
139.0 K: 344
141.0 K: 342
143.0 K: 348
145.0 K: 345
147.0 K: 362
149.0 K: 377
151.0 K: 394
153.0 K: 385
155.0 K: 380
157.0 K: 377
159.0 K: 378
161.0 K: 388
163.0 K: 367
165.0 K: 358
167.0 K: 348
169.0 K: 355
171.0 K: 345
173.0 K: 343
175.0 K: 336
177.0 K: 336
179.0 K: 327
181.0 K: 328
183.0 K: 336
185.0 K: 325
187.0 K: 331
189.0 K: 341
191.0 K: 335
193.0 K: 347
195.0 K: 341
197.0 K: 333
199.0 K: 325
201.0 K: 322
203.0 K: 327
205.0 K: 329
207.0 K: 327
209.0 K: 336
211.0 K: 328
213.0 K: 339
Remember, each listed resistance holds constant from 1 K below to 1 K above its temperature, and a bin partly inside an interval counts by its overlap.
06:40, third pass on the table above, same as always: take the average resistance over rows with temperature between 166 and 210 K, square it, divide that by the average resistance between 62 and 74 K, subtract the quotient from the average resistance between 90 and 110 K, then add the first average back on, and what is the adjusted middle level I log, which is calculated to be 212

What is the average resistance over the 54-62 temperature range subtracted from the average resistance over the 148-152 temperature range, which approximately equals 219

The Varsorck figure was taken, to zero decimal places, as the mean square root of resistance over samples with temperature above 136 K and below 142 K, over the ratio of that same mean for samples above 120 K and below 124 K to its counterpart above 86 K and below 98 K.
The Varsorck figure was 21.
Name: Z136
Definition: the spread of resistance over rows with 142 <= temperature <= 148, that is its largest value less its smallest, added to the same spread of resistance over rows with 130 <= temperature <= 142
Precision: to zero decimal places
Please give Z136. 31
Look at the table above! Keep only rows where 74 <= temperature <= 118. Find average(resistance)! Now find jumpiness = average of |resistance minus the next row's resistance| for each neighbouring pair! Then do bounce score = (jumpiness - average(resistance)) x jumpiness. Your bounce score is -2683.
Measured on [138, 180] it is -2858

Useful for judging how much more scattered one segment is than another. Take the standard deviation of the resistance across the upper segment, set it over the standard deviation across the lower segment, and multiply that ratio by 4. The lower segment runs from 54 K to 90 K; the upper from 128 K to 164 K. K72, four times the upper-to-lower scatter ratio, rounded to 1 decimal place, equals 1.2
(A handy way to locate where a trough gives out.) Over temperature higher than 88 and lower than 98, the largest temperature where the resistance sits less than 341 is 97.0 K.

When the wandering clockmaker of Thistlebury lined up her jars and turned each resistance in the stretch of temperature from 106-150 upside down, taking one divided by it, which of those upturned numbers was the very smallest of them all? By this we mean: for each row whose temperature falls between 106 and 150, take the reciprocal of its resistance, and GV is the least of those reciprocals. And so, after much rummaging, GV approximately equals 0.0027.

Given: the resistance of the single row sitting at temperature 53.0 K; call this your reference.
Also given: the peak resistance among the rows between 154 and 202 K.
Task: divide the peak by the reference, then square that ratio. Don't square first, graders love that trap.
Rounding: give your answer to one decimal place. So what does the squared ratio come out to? 7.9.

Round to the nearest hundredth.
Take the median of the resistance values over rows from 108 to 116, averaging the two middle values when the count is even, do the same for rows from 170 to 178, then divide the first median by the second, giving 0.63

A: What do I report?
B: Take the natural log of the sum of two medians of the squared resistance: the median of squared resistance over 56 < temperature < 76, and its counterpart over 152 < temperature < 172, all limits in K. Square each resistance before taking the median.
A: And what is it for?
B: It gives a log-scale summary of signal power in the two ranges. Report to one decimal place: 12.2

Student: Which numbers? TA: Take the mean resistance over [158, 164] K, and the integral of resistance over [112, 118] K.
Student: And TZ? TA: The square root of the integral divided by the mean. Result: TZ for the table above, 1.8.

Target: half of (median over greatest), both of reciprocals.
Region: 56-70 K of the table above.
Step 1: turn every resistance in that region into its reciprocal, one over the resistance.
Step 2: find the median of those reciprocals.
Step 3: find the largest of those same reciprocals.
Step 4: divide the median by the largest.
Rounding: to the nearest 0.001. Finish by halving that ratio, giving 0.345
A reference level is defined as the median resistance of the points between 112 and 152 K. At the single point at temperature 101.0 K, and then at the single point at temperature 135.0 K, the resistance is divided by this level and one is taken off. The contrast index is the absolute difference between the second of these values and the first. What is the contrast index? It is 0.1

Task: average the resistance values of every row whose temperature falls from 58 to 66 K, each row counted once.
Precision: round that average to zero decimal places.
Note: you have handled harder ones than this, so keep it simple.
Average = 208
